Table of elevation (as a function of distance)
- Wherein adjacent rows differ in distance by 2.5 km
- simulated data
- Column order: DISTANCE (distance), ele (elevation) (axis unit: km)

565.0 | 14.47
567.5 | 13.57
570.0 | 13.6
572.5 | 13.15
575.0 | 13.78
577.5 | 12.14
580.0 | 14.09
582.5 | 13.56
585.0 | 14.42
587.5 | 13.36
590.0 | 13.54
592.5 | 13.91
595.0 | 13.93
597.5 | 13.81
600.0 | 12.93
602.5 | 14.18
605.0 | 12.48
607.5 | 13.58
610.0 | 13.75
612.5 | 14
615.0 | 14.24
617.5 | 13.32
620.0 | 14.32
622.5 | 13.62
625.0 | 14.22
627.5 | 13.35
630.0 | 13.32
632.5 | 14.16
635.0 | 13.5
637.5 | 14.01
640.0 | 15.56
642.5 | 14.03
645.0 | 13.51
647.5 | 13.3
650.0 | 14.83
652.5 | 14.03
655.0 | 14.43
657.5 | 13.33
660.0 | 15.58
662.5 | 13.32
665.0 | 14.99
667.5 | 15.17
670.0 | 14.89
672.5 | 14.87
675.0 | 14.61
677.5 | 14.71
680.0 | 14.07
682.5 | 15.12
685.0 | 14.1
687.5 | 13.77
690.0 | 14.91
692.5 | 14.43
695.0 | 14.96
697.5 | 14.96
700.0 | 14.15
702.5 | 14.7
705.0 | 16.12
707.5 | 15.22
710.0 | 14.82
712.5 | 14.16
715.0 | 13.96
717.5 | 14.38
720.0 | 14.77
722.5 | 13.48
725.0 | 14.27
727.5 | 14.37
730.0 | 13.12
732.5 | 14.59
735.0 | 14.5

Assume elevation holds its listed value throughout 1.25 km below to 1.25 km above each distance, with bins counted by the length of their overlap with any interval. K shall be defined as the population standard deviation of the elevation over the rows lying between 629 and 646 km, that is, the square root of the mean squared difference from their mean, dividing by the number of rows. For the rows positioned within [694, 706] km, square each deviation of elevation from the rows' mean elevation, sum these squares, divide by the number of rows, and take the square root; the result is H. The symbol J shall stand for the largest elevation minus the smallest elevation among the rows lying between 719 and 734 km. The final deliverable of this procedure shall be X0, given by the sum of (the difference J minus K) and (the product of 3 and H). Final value 2.9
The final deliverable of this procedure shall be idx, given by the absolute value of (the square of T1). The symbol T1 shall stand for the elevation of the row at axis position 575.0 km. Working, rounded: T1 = 13.78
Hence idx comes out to 190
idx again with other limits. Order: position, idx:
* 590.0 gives 183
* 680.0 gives 198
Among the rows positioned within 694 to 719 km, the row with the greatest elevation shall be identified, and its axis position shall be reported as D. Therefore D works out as 705.0 km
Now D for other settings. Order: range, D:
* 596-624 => 620.0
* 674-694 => 682.5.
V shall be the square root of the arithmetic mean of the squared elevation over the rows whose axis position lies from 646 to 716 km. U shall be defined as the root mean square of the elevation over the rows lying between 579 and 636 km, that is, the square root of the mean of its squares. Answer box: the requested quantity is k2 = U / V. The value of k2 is 0.94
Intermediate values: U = 13.73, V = 14.6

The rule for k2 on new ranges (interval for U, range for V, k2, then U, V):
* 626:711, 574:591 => 1.07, 14.45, 13.6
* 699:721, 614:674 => 1.04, 14.71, 14.2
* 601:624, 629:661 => 0.97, 13.73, 14.1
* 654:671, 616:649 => 1.05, 14.55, 13.9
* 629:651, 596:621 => 1.03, 14.04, 13.7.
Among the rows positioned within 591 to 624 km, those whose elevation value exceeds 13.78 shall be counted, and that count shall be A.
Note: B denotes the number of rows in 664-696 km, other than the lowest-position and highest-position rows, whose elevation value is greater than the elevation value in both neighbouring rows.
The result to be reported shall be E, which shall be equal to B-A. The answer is -3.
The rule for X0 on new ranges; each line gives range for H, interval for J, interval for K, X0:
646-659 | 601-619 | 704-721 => 2.9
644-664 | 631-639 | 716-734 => 2.5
